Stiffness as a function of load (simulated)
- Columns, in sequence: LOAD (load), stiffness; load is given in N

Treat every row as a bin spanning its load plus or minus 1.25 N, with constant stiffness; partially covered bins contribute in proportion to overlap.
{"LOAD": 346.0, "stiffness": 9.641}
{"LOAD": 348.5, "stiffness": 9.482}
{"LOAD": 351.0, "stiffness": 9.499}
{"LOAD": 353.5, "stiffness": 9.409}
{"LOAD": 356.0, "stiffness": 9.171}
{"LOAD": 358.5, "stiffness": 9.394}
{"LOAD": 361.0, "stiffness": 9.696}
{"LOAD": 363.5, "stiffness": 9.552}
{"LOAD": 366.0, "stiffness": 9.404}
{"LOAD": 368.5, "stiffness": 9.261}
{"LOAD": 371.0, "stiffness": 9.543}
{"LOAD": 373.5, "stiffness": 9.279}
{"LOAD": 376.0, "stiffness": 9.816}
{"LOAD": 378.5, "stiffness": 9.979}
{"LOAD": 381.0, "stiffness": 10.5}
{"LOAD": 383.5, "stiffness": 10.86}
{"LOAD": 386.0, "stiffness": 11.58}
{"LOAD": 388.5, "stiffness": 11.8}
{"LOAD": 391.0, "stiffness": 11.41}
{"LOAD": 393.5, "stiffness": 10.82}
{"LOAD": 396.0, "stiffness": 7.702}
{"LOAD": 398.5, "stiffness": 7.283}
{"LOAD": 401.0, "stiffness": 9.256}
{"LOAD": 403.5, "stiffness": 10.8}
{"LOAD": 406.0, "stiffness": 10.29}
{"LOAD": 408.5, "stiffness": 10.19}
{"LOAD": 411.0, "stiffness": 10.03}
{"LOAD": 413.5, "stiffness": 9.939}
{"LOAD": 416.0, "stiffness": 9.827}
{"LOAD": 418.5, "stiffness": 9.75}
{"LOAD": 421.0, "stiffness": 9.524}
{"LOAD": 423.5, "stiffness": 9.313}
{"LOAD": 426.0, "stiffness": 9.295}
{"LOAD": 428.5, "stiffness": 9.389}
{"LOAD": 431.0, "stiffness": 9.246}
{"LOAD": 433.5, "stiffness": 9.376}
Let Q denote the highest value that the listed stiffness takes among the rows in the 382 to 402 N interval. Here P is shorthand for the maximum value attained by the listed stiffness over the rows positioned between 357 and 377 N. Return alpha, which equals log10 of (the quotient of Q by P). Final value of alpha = 0.08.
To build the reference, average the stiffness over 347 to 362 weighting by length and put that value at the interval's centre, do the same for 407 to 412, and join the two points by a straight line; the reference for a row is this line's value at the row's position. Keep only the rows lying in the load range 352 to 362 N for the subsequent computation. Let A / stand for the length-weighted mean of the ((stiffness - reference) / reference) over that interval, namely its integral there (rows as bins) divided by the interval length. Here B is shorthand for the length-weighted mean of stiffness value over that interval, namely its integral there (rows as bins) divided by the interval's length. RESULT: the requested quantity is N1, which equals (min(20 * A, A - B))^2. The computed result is 89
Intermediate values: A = -0.01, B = 9.41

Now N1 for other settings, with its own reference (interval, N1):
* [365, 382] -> 94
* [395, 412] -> 89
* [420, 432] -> 89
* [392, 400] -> 78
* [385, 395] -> 125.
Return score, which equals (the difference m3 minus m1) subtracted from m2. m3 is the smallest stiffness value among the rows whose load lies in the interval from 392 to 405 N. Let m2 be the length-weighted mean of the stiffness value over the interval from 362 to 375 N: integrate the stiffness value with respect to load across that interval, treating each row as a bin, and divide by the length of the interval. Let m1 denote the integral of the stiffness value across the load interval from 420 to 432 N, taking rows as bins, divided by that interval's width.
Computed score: 11.5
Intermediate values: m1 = 9.4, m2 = 9.4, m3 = 7.283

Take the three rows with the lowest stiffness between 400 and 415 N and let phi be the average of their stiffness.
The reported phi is 9.74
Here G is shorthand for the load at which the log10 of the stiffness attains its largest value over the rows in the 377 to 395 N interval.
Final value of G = 388.5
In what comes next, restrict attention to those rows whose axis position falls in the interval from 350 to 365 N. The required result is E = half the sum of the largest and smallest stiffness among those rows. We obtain 9.4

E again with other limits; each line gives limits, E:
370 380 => 9.6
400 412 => 10.0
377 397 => 9.8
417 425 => 9.5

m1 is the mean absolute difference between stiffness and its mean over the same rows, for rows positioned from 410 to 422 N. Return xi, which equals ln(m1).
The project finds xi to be -2.0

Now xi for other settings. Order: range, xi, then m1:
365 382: -1.0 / 0.36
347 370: -2.2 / 0.11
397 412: -0.1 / 0.91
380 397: -0.1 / 0.90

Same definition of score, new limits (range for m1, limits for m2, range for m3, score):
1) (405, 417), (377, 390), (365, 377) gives 11.7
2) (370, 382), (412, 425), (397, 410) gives 12.2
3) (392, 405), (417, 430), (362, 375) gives 9.4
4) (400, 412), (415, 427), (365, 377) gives 10.4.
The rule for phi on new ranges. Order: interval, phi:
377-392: 10.45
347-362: 9.32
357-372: 9.35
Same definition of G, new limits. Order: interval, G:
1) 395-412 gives 403.5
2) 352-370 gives 361.0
